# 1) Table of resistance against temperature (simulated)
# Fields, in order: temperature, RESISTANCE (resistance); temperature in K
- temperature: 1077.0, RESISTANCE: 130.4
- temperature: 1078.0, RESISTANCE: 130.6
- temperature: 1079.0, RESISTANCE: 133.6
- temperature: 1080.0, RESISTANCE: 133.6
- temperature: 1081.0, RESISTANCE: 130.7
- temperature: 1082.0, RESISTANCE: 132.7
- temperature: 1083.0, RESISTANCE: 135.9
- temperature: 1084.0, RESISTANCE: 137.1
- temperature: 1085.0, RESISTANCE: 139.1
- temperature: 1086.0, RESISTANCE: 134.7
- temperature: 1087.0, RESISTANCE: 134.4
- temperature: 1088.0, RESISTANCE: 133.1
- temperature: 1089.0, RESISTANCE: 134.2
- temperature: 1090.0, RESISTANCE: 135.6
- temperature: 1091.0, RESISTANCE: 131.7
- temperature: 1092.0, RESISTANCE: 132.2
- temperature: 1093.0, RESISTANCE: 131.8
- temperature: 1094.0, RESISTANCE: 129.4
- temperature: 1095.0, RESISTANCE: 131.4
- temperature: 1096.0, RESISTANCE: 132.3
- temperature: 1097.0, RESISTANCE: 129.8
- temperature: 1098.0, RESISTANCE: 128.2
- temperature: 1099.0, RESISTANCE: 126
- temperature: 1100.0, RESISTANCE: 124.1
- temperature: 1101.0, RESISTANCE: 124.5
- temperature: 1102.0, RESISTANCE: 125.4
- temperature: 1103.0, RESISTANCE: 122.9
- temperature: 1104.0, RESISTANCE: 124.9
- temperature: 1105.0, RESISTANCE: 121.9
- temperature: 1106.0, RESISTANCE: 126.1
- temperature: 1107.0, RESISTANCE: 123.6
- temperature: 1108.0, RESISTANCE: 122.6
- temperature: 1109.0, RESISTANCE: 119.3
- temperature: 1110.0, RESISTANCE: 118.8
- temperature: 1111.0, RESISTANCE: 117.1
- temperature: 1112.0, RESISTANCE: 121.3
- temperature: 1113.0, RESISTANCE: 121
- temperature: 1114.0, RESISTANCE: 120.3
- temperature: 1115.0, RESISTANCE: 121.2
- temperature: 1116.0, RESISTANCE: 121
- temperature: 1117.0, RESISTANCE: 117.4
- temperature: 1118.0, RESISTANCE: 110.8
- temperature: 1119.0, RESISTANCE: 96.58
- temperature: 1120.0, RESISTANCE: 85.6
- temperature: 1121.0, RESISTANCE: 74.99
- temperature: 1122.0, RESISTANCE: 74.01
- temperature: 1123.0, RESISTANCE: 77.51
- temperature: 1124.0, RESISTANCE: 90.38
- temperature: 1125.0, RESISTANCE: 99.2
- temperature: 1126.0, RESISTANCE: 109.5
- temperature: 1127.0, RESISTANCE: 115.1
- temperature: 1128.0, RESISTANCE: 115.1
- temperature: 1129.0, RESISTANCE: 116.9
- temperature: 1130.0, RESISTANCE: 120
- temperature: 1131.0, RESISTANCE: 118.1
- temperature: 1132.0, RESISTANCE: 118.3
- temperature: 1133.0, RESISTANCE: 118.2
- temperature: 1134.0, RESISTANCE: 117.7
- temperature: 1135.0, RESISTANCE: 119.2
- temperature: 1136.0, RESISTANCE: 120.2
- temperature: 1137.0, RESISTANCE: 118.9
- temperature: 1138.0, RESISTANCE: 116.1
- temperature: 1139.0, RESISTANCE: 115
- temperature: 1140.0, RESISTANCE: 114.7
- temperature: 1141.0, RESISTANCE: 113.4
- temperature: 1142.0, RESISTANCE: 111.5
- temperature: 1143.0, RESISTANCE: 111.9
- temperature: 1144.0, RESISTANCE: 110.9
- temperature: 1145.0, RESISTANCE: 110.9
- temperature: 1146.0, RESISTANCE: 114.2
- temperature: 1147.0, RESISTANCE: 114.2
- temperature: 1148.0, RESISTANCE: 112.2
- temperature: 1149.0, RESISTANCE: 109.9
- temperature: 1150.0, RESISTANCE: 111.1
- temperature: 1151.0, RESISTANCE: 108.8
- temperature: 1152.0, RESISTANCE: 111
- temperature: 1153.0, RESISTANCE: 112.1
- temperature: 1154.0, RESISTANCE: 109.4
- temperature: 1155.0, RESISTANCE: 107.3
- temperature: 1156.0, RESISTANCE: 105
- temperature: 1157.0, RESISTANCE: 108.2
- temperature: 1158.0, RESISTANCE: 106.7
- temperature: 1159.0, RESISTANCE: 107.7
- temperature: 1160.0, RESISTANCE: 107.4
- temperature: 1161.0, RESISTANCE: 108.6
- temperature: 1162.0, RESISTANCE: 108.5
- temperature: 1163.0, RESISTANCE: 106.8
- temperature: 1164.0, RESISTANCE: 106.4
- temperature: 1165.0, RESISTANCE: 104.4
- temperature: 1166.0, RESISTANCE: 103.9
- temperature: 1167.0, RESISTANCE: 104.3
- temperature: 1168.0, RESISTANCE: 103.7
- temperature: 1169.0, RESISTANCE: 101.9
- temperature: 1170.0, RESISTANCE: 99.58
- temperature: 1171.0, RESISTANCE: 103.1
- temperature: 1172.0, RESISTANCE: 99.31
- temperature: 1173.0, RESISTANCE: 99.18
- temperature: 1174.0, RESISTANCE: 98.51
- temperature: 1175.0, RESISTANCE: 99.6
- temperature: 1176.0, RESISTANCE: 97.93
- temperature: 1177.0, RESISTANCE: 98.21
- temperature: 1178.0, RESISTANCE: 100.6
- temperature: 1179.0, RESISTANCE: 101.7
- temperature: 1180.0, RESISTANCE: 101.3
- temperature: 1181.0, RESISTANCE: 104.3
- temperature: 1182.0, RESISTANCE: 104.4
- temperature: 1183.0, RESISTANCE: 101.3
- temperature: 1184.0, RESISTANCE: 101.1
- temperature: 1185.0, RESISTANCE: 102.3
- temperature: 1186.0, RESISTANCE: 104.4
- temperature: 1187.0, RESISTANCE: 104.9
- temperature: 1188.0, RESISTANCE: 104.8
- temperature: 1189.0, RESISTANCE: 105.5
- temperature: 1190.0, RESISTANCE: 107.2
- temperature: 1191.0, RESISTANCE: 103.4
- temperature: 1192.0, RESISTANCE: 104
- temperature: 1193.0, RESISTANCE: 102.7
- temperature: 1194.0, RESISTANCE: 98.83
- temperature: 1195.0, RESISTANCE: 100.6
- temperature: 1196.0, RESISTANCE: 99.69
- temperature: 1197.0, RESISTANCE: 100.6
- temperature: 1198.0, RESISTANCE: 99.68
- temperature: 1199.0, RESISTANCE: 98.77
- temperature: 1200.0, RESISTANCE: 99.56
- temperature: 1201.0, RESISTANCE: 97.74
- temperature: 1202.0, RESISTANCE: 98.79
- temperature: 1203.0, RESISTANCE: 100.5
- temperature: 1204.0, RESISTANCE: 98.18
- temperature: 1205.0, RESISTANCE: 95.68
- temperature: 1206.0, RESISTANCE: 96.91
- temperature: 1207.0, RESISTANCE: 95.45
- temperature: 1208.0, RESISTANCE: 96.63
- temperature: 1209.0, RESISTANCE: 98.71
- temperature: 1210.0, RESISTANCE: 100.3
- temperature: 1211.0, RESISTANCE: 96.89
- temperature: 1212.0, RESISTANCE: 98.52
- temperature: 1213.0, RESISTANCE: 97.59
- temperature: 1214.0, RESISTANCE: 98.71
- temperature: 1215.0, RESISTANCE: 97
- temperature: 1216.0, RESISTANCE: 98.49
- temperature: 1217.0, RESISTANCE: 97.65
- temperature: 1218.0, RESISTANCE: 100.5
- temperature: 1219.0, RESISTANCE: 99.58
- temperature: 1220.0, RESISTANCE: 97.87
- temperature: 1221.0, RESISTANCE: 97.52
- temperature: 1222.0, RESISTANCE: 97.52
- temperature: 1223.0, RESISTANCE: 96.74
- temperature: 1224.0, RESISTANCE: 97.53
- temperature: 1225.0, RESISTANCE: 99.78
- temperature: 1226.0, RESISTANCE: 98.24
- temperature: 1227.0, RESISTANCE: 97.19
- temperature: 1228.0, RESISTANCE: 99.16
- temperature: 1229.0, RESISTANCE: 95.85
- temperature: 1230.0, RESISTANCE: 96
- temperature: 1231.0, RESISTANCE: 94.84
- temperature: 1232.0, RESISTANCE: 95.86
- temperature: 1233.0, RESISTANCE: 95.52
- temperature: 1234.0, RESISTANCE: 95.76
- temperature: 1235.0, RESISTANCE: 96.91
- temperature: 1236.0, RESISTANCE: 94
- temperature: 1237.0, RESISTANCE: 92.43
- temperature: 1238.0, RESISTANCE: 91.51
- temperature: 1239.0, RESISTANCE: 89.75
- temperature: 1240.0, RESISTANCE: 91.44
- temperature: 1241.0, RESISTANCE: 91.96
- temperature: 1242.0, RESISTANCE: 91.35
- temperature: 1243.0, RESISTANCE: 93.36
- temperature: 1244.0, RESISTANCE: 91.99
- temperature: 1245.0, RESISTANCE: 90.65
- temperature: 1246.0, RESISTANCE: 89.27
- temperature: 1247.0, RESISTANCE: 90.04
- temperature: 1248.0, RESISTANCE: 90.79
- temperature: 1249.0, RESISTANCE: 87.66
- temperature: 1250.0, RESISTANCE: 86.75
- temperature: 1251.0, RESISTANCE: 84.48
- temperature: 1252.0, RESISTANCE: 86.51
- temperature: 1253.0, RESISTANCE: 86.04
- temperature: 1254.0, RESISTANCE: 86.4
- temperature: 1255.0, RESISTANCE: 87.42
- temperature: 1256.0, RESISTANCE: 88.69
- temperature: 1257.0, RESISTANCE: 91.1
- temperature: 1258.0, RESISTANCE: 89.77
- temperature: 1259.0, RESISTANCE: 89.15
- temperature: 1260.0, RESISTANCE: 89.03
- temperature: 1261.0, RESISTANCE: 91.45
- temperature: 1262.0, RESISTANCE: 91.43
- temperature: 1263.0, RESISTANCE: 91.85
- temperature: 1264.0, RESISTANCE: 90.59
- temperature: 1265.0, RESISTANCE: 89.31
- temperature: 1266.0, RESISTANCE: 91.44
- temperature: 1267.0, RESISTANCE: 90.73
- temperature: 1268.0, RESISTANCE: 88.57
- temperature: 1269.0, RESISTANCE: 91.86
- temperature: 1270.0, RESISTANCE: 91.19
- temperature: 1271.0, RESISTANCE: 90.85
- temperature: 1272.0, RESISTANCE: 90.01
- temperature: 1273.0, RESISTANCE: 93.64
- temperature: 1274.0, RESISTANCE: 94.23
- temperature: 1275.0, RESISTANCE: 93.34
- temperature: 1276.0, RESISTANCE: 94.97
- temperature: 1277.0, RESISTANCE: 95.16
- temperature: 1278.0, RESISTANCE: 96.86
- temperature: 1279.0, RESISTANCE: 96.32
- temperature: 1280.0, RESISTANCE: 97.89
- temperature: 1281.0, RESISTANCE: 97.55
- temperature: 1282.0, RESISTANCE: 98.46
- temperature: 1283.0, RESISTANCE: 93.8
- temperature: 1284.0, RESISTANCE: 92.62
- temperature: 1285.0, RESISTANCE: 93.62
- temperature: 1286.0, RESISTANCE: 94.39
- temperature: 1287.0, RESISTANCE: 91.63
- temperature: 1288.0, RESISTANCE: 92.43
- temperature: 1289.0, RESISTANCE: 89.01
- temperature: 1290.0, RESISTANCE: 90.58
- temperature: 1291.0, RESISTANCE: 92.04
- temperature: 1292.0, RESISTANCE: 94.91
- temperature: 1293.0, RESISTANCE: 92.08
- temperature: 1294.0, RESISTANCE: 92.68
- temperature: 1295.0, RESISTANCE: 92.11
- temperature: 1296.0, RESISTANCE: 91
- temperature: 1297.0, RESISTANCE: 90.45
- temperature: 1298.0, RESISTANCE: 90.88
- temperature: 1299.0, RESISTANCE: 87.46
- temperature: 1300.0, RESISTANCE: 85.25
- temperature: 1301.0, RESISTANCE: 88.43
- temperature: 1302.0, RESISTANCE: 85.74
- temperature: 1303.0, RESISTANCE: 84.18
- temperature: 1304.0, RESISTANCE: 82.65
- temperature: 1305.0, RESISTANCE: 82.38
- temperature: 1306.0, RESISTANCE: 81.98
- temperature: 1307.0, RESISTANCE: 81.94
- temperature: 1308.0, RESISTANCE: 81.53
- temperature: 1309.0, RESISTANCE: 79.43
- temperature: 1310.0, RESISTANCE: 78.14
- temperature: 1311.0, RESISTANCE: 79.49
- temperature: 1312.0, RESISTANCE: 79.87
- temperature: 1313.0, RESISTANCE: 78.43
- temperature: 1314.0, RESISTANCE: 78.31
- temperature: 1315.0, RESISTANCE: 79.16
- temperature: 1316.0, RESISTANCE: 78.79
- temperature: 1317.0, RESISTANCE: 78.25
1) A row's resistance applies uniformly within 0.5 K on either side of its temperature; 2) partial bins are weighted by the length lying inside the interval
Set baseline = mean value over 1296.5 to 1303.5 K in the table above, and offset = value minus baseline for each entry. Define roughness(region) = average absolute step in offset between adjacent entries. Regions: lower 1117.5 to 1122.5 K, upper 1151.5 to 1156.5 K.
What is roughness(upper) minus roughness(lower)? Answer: -7.1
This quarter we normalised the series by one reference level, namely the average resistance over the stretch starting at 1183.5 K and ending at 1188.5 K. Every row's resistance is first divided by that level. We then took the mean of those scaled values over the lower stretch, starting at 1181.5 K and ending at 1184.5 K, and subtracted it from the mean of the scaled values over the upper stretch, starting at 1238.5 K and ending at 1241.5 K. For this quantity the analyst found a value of -0.108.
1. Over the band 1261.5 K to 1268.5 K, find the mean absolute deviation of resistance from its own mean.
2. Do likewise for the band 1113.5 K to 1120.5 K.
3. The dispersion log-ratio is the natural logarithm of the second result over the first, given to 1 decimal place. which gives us 2.5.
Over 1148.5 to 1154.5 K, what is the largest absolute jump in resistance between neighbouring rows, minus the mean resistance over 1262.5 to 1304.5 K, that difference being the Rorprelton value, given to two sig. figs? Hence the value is -89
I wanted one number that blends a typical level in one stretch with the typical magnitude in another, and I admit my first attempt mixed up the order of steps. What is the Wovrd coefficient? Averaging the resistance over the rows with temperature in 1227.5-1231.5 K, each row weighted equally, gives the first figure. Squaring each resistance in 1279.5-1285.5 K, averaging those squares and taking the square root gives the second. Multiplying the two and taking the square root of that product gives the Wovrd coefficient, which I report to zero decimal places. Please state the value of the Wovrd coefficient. 96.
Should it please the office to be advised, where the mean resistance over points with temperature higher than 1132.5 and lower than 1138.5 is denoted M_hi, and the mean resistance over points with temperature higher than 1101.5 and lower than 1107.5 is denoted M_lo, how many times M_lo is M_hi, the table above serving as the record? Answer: 0.95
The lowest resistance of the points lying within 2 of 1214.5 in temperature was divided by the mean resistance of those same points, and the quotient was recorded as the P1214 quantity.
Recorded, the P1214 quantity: 0.990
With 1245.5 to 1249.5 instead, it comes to 0.980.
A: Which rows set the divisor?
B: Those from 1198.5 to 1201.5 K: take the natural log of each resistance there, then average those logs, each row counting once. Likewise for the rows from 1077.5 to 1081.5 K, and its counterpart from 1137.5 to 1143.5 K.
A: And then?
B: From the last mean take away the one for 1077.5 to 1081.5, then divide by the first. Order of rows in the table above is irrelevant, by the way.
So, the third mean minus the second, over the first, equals -0.033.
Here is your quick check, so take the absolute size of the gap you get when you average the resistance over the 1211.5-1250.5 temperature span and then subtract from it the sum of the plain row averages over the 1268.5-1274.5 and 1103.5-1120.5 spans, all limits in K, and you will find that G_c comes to 114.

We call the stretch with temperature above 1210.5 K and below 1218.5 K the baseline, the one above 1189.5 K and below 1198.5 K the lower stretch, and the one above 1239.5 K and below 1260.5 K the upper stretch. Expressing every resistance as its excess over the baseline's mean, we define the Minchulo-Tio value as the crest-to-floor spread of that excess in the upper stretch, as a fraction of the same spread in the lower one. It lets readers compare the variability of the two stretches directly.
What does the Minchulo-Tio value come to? 1.1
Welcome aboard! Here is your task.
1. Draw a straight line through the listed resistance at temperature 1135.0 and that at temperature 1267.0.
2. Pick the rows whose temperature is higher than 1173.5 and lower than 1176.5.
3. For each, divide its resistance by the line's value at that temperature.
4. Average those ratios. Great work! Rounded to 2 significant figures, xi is 0.89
